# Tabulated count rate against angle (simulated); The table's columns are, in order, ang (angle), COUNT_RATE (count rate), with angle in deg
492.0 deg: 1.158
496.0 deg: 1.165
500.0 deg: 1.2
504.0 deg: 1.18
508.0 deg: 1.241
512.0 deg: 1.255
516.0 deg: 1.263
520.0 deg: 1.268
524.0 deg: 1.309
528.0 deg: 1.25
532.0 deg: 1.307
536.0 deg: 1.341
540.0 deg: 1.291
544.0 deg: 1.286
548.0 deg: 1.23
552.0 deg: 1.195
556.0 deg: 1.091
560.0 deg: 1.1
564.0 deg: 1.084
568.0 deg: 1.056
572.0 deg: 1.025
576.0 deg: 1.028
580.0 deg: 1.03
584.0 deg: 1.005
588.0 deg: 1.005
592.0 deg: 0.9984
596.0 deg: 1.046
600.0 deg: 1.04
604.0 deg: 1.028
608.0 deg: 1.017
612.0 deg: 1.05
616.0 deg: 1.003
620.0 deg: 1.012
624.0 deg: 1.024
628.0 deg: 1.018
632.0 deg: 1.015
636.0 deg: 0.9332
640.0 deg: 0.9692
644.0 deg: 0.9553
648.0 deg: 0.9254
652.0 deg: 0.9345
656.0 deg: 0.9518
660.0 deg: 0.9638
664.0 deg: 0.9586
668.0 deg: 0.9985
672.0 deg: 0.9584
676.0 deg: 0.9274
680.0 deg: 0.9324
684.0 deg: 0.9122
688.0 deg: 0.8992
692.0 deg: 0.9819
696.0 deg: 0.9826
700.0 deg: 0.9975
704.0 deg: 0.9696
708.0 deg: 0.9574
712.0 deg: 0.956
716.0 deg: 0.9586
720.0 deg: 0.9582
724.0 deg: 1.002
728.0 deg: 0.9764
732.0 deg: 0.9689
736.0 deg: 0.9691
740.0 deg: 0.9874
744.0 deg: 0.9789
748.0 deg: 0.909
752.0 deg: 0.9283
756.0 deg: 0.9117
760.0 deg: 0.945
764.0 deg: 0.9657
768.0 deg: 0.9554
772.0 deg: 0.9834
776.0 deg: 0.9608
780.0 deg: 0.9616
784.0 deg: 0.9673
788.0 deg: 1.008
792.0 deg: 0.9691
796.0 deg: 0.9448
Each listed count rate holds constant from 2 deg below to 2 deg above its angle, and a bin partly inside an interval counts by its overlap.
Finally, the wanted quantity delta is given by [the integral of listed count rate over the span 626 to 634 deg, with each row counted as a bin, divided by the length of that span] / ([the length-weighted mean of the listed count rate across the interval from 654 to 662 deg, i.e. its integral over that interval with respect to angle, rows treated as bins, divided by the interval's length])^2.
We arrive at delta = 1.11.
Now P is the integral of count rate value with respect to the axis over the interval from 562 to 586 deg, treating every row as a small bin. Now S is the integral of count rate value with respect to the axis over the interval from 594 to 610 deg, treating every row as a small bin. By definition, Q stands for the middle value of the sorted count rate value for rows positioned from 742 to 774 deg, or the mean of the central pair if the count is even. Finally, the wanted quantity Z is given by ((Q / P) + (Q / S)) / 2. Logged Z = 0.048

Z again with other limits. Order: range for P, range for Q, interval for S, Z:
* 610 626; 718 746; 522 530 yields 0.078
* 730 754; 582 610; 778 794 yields 0.055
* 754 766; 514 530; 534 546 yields 0.096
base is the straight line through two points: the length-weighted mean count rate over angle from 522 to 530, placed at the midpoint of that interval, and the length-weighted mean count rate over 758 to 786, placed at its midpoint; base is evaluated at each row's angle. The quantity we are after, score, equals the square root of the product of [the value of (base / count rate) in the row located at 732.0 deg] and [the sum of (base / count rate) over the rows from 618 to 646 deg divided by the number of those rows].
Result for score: 1.10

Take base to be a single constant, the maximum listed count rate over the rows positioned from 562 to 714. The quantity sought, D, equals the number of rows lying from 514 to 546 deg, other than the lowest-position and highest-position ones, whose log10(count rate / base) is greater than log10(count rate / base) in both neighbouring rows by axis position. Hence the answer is 2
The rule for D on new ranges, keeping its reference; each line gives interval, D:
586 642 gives 3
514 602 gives 5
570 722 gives 10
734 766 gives 2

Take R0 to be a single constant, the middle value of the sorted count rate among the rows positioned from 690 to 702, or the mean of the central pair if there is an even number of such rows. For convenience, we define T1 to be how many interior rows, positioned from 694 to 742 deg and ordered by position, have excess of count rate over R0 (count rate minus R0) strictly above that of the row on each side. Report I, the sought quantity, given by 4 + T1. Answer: 7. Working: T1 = 3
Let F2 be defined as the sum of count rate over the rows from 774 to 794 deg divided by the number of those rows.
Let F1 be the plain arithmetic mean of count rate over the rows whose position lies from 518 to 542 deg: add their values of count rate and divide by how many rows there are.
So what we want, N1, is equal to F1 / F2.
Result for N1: 1.33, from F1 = 1.29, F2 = 0.97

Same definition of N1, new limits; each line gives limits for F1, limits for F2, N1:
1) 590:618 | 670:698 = 1.09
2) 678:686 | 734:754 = 0.97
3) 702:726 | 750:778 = 1.02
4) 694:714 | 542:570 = 0.85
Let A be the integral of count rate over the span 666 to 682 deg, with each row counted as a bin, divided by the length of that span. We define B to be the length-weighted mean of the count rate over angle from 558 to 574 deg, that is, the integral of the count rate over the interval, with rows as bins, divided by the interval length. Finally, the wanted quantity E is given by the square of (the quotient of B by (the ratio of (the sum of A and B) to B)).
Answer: 0.32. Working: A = 0.95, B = 1.07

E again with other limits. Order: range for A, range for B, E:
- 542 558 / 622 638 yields 0.20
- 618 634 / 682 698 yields 0.21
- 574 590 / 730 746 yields 0.23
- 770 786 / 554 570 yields 0.33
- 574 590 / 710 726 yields 0.22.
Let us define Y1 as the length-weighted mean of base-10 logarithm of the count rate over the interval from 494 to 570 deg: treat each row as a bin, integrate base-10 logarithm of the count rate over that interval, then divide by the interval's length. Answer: 0.084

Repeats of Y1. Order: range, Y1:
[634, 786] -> -0.019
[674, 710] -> -0.022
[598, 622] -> 0.011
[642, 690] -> -0.026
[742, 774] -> -0.024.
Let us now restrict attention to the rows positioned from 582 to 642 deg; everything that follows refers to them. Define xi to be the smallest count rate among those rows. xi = 0.9332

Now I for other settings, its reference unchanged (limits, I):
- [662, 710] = 7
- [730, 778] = 8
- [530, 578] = 6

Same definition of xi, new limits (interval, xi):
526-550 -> 1.23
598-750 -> 0.8992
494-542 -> 1.165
